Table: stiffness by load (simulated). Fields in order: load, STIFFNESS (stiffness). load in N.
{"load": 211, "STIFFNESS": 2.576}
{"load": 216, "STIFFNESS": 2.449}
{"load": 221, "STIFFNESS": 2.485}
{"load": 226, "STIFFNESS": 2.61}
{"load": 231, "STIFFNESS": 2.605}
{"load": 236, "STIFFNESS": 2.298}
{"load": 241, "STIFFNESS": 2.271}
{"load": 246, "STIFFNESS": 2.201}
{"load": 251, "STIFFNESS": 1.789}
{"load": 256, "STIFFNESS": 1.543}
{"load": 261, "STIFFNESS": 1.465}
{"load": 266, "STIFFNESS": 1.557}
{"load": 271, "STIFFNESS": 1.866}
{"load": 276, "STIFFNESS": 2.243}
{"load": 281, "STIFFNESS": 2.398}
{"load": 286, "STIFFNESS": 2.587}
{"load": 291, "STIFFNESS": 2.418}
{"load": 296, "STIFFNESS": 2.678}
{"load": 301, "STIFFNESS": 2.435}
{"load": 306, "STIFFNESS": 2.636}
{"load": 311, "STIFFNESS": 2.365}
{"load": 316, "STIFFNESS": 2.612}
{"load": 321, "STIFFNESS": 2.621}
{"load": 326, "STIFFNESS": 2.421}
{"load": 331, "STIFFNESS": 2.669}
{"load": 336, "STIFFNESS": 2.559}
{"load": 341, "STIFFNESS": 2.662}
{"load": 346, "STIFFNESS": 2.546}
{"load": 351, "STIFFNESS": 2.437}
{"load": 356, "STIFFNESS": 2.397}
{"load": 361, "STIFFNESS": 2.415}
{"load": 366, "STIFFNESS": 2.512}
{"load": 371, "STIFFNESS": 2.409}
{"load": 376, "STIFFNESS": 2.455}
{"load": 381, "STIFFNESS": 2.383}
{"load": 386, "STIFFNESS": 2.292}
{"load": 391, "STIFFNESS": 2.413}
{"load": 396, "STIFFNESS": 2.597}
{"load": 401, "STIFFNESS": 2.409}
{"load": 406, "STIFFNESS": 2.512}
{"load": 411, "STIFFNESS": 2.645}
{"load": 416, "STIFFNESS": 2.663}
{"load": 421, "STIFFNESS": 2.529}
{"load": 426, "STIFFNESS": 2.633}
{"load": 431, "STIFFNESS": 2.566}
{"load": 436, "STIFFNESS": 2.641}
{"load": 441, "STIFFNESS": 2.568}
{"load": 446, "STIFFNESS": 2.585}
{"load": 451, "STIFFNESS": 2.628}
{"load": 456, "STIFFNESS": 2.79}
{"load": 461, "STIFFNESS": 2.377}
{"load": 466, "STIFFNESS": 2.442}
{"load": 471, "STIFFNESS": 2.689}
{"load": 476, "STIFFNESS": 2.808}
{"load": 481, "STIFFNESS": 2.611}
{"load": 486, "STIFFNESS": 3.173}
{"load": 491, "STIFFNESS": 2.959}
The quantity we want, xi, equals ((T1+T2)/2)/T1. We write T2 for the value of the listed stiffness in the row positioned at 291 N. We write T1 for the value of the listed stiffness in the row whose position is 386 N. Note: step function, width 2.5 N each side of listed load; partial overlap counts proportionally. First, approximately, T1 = 2.292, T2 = 2.418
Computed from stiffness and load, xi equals 1.03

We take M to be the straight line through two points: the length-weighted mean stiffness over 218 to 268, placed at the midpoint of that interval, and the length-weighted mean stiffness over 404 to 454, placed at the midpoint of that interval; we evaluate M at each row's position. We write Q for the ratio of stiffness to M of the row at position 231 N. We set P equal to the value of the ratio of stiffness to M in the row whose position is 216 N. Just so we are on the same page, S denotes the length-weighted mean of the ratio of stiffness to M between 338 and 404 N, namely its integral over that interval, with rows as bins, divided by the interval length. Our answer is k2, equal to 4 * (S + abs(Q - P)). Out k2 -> 4.24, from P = 1.21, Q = 1.27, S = 1.01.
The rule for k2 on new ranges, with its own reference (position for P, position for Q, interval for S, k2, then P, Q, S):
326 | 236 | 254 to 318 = 4.26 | 1.04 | 1.11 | 1.00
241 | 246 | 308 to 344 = 4.58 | 1.09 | 1.05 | 1.10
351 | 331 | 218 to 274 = 4.45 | 1.02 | 1.14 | 0.99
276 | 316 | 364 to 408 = 4.38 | 1.03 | 1.14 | 0.98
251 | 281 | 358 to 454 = 4.96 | 0.85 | 1.09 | 0.99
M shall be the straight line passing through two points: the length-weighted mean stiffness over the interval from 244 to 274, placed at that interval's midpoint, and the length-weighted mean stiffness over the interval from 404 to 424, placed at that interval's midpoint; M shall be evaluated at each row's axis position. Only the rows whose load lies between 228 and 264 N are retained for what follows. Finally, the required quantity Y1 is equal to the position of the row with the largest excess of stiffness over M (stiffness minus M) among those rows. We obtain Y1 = 231 N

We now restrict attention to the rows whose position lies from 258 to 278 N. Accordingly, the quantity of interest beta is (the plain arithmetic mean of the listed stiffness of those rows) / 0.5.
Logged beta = 3.6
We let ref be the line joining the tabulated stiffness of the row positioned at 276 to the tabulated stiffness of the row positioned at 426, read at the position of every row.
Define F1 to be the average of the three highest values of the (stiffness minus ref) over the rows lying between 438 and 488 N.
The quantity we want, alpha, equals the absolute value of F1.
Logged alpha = 0.17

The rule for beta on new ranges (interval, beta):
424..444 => 5.2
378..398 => 4.8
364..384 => 4.9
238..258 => 3.9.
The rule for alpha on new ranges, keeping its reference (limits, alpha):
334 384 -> 0.18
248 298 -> 0.28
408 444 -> 0.04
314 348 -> 0.27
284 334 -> 0.34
